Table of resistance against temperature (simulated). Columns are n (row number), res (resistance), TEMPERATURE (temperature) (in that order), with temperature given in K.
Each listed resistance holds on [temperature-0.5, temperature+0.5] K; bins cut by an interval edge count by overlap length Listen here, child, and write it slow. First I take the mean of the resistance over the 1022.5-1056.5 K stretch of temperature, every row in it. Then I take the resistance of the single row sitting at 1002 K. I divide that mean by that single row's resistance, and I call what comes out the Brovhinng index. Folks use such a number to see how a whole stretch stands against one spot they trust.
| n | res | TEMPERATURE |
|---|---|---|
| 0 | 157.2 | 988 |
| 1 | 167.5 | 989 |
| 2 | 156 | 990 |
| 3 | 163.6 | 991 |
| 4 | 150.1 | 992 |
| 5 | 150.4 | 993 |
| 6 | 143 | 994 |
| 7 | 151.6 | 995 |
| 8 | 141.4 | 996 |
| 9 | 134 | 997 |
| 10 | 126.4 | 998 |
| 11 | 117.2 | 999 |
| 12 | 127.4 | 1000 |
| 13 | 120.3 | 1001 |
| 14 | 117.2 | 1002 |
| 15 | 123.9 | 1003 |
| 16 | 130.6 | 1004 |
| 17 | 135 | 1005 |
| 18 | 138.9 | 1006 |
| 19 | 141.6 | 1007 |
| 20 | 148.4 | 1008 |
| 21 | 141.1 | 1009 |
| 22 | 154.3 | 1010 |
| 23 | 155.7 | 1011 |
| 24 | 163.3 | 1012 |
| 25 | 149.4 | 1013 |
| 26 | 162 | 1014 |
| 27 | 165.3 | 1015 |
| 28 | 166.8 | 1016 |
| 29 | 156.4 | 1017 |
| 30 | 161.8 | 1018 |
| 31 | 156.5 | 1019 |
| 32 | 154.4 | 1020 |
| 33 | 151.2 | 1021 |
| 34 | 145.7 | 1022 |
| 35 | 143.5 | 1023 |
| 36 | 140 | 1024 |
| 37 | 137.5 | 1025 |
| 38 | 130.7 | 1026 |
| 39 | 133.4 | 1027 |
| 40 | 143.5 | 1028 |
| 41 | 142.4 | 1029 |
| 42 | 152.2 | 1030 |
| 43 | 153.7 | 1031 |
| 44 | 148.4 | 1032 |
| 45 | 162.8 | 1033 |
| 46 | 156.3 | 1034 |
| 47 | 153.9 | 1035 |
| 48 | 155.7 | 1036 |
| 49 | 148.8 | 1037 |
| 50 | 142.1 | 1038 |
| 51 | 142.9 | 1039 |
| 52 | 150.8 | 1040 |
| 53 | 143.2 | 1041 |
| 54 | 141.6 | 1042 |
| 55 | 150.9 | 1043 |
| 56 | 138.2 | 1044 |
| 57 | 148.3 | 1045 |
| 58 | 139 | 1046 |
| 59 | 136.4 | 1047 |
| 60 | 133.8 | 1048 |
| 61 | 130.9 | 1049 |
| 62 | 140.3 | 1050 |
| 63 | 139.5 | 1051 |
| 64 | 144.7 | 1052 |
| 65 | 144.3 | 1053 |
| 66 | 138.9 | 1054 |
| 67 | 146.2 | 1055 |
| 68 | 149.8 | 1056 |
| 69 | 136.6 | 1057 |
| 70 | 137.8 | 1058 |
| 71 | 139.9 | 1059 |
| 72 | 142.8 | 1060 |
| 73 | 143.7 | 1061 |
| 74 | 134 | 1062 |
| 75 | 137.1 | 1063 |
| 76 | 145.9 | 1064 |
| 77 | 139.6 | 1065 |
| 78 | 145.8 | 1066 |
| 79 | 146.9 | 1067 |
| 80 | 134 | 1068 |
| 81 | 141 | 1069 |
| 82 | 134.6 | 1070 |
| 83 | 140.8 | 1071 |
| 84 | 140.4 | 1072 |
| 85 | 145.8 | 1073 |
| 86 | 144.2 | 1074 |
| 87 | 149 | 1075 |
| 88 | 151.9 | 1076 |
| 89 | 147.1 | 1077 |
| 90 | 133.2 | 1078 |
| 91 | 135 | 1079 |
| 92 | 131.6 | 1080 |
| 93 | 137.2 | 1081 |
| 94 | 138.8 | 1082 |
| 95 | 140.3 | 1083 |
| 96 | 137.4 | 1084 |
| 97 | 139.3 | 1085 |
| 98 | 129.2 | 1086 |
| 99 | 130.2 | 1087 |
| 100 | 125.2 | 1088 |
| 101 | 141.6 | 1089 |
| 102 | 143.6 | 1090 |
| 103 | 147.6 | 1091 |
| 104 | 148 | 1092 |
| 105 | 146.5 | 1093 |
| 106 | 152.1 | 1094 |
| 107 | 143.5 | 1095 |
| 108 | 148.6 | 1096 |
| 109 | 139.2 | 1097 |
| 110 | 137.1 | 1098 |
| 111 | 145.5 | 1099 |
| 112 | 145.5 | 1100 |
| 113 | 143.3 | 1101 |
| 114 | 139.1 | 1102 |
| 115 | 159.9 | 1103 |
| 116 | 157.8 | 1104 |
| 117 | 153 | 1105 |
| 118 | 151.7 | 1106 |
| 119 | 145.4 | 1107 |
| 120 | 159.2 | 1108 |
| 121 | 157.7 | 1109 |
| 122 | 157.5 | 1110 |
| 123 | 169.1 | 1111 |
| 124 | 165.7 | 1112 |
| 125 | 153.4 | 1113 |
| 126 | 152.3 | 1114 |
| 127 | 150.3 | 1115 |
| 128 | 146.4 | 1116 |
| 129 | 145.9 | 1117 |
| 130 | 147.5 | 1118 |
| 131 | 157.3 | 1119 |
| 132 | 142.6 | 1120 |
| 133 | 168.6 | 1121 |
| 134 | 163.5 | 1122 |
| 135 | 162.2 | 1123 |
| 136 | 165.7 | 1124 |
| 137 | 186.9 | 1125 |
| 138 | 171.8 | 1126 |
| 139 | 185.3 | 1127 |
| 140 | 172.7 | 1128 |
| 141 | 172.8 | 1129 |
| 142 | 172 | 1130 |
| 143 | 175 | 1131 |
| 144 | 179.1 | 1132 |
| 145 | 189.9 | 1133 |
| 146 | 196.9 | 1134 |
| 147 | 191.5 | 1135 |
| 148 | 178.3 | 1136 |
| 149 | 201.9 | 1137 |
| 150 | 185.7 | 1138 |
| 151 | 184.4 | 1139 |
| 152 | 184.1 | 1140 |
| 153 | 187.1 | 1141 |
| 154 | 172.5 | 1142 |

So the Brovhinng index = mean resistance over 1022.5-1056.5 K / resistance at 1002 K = 1.23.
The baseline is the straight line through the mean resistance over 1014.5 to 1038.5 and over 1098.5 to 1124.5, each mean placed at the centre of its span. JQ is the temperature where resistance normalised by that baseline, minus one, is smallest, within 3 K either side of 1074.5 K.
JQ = 1072 K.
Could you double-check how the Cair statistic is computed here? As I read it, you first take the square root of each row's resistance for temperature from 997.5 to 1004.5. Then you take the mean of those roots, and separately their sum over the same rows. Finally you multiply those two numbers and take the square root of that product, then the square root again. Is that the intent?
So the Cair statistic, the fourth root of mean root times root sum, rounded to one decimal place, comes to 5.4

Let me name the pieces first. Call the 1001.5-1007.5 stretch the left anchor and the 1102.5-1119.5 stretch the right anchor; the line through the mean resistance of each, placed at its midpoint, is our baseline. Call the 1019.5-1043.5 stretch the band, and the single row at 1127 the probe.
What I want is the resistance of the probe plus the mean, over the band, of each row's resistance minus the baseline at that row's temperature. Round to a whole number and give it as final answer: 195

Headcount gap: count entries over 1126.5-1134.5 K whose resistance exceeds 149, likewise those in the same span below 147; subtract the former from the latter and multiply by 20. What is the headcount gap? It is -160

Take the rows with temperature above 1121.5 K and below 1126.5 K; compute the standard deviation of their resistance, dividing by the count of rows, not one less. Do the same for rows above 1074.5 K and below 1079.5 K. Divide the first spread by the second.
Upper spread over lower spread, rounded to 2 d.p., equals 1.19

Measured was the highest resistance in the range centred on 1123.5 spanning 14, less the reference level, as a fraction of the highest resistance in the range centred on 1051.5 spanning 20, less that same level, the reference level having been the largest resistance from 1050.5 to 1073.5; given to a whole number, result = 34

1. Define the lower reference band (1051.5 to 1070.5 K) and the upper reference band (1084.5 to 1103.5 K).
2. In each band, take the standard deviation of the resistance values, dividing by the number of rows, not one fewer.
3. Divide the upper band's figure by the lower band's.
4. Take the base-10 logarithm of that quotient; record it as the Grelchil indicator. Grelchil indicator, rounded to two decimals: 0.24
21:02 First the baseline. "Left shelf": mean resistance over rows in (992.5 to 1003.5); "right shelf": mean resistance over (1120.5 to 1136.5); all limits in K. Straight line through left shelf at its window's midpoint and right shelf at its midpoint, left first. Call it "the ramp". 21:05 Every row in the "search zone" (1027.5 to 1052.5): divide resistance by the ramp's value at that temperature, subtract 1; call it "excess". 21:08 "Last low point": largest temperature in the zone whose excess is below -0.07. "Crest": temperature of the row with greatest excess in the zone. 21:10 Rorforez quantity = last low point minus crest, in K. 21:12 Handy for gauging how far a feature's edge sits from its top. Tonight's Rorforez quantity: 18 K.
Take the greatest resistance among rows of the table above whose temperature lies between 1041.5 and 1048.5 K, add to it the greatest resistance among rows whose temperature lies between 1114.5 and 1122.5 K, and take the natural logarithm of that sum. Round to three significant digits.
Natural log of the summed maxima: 5.77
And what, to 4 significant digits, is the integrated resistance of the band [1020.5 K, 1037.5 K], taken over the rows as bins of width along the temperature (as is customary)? 2500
